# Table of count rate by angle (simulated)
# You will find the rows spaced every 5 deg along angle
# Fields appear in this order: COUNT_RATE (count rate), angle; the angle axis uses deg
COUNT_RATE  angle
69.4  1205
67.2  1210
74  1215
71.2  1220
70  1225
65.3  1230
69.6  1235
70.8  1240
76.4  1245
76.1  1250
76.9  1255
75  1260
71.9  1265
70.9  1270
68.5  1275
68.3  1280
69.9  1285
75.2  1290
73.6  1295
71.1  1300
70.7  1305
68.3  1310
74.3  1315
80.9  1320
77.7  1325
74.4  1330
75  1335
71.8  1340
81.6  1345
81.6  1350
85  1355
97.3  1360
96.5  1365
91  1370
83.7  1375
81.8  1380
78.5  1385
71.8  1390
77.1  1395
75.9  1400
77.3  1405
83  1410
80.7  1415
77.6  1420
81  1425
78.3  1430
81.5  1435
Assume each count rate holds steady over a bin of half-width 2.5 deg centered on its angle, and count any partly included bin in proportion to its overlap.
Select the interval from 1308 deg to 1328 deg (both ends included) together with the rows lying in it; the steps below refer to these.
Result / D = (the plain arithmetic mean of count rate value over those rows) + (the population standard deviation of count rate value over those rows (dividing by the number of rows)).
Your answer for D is 80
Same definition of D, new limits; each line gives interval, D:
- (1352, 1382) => 95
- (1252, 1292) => 75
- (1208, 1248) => 74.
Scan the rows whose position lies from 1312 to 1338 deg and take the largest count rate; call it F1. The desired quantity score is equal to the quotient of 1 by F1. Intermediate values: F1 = 80.9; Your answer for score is 0.0124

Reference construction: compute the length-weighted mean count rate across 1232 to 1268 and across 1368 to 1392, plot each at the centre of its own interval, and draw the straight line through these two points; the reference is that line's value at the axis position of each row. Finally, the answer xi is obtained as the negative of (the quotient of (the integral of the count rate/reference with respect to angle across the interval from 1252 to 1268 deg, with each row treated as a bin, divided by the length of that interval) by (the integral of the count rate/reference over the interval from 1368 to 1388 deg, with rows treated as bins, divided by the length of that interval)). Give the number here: -0.98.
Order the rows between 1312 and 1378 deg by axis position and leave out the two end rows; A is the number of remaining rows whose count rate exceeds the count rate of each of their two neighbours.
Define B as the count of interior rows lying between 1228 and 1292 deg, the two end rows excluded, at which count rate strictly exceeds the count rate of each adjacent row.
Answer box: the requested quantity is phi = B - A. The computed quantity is -1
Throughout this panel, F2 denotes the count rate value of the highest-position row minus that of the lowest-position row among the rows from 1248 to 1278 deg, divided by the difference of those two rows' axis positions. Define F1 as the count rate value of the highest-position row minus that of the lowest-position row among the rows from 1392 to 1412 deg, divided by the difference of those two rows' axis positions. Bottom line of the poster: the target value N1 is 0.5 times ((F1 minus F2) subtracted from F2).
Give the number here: -0.50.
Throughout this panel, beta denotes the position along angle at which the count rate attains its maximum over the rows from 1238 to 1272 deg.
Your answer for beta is 1255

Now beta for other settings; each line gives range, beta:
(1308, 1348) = 1345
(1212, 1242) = 1215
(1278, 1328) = 1320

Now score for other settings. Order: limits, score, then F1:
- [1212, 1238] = 0.0135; 74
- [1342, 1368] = 0.0103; 97.3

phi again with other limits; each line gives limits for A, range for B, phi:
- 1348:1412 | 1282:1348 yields 1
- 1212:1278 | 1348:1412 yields 0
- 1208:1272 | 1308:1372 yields 0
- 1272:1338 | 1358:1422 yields 0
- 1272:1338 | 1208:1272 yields 1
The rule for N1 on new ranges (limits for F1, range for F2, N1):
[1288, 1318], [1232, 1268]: 0.09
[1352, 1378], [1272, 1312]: 0.03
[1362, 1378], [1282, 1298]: 1.01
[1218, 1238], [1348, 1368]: 1.05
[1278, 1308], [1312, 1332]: -0.04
